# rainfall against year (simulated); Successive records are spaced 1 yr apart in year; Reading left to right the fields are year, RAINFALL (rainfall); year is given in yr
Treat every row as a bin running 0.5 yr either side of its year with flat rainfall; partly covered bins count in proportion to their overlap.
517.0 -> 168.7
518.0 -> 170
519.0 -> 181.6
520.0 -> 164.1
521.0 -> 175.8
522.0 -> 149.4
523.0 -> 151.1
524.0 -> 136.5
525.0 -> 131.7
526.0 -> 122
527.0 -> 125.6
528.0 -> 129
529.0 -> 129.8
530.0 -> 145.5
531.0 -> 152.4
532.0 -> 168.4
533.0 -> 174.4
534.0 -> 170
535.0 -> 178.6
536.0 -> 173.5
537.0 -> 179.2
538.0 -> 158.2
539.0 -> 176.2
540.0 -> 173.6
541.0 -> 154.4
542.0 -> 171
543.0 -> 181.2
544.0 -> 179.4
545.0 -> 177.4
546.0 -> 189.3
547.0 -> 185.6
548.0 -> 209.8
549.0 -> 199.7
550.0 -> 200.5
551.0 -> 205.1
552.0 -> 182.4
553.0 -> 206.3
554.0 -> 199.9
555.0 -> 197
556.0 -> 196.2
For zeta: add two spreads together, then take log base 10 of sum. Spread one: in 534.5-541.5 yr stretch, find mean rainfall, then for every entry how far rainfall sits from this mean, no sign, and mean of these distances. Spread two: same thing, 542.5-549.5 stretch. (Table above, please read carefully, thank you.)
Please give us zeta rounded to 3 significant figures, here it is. 1.24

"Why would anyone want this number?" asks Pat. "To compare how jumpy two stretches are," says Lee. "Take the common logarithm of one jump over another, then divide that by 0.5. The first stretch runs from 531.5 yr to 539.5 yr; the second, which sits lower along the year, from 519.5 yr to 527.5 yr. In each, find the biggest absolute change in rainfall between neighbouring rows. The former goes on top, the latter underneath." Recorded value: -0.2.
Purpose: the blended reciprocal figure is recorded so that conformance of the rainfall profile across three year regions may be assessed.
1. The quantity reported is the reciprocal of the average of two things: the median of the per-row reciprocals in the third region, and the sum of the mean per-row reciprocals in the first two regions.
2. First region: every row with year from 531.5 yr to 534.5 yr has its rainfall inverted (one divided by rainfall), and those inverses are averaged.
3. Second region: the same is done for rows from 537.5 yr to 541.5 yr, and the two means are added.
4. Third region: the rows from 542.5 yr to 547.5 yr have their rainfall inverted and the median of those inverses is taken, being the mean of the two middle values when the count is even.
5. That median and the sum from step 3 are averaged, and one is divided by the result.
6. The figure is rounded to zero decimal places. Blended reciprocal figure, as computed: 115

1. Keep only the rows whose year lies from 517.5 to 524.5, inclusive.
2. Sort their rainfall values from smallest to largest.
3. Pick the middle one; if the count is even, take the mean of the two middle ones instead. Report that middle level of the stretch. 164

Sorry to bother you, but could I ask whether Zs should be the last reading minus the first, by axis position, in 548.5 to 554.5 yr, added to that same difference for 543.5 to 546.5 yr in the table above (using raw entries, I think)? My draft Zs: 10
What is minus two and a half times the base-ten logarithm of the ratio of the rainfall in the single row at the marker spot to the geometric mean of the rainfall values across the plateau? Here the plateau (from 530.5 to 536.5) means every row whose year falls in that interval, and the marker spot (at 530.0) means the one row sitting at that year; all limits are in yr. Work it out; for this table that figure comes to 0.16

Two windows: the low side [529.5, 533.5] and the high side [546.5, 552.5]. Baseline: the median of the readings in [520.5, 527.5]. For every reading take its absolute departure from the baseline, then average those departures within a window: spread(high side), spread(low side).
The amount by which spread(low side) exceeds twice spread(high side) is -98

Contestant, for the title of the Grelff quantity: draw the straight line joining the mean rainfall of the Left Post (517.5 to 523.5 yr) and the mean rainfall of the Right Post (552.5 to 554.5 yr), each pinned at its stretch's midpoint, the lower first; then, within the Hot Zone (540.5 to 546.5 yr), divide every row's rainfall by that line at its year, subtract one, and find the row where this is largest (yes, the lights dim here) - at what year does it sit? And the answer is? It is 546.0 yr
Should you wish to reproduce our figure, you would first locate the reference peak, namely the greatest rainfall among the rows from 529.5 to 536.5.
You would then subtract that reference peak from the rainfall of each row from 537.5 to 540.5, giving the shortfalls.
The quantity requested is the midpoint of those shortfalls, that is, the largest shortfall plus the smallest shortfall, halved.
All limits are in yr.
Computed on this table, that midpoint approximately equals -11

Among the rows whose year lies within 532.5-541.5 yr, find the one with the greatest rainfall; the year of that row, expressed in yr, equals 537.0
